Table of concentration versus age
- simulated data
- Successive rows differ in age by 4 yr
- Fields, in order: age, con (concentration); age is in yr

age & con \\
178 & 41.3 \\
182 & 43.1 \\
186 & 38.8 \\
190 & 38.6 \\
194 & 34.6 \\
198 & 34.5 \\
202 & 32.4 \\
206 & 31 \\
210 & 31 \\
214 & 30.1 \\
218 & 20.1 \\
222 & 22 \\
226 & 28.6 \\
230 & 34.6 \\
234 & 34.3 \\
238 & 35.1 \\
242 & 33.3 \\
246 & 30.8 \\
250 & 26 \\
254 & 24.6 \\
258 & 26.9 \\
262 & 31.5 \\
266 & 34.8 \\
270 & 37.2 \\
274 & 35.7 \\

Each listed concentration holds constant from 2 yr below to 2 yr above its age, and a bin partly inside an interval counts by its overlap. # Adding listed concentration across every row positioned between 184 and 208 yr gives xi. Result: 210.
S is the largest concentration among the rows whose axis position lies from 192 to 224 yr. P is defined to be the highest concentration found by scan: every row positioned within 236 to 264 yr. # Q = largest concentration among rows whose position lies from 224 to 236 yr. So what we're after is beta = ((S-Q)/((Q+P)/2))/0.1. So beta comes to 0.0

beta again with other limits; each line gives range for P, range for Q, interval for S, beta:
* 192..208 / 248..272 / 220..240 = -0.6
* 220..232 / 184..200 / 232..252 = -1.0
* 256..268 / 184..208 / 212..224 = -2.4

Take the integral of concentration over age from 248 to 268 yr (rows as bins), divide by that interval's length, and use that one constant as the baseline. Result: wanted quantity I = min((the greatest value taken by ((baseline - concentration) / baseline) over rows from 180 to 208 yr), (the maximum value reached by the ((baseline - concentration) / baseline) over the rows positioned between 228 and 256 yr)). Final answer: -0.08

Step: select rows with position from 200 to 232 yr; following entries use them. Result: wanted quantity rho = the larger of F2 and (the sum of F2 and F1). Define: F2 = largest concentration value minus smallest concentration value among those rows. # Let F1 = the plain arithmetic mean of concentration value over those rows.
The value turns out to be 43.2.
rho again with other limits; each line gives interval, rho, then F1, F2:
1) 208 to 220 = 38.0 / 27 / 10.9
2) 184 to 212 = 42.2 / 34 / 7.8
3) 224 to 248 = 39.3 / 33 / 6.5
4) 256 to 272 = 42.9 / 33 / 10.3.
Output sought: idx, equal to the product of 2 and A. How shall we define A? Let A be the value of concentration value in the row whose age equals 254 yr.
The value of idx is 49.2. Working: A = 24.6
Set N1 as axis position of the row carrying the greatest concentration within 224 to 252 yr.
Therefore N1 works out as 238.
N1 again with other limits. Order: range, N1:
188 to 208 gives 190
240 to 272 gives 270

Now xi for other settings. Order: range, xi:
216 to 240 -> 175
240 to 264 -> 173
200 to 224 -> 167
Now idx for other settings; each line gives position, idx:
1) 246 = 61.6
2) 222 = 44.0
